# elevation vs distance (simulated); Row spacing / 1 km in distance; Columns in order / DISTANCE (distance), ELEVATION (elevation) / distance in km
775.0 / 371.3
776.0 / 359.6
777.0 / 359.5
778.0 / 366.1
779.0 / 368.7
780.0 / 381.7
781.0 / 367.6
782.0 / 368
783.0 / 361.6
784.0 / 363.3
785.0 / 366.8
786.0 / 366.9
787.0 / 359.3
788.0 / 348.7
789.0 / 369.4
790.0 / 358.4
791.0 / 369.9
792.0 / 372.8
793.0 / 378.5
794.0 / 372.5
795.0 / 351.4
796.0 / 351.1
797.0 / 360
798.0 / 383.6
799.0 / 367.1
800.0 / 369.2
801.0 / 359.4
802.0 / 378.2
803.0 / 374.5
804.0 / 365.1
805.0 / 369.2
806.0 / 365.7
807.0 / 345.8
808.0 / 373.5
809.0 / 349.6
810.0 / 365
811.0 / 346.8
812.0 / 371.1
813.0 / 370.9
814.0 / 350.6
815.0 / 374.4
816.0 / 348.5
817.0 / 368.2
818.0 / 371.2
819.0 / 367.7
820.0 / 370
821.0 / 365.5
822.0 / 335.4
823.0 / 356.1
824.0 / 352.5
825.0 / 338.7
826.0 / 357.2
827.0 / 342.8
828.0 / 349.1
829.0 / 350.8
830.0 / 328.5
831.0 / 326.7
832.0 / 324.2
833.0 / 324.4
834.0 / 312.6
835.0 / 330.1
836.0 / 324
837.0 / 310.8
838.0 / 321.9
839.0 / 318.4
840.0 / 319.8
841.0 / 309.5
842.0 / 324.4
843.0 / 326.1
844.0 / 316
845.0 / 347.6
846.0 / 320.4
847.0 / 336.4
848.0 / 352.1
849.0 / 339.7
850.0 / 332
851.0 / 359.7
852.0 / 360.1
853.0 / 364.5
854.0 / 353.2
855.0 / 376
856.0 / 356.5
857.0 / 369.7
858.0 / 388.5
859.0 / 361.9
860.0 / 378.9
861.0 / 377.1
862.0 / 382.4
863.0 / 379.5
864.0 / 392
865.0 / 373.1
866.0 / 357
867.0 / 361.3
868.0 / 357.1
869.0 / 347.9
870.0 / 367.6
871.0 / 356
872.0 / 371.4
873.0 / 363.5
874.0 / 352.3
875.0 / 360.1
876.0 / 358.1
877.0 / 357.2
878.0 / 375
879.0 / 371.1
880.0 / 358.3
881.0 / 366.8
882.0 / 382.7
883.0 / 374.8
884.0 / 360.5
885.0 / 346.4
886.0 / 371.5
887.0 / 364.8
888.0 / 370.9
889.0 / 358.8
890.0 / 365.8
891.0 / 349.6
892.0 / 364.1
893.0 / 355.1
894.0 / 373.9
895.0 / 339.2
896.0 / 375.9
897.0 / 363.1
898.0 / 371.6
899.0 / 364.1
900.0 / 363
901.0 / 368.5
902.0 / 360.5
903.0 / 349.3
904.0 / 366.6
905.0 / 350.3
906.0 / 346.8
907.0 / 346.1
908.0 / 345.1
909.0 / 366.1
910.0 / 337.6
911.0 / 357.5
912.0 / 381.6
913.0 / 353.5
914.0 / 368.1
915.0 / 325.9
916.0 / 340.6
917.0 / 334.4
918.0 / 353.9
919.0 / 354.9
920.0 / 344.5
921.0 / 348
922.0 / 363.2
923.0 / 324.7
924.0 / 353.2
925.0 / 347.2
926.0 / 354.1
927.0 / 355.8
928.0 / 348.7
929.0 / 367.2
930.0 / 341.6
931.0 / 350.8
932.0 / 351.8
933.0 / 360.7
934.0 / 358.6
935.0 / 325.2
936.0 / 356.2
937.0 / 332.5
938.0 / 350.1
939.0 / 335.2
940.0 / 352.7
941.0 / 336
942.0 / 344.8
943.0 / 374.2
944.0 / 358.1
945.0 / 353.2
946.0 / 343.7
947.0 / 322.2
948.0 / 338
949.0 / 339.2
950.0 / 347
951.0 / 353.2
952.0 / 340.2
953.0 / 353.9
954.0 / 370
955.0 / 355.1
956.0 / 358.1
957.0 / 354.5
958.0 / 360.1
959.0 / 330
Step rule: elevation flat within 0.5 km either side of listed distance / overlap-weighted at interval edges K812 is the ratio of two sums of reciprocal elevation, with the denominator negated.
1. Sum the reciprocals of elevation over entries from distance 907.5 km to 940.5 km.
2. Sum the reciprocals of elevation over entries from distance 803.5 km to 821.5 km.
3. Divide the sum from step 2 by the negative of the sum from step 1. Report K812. -0.52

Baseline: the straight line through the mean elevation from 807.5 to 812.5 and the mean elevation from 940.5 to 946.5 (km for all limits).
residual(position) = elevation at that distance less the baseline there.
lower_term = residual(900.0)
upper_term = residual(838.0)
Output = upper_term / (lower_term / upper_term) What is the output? 169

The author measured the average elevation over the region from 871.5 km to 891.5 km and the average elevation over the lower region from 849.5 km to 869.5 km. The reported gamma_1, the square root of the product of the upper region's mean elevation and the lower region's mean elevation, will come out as 365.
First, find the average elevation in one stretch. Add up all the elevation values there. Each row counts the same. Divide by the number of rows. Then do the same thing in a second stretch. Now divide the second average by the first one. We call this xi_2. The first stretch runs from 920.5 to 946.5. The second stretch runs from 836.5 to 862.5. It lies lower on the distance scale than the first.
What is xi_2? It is 0.99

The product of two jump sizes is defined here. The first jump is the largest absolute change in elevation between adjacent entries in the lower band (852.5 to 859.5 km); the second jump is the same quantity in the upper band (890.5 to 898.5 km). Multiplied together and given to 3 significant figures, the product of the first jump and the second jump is 976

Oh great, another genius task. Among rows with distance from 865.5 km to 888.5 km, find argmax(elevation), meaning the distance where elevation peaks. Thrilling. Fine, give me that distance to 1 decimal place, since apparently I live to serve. 882.0 km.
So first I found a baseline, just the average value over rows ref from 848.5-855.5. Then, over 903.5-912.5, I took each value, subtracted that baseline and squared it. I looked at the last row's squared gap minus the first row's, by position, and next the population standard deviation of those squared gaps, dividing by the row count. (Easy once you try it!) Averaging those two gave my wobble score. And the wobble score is 389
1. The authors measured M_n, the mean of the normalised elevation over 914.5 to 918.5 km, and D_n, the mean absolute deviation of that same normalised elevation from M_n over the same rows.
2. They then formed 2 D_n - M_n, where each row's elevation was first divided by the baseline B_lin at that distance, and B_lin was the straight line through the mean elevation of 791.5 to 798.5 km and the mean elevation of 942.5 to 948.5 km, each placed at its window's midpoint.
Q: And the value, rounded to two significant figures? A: -0.91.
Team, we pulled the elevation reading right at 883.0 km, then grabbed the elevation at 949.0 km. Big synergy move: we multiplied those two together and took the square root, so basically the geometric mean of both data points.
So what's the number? 357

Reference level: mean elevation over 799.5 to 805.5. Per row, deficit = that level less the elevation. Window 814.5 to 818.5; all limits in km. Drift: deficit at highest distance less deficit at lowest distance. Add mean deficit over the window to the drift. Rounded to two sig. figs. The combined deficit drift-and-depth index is 6.9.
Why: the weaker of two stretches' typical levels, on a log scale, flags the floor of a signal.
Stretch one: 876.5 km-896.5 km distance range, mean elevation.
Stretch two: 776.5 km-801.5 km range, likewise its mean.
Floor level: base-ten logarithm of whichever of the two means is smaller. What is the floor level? 2.56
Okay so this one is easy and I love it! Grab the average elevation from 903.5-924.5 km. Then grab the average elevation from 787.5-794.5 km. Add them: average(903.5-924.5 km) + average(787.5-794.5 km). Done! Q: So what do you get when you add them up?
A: 718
